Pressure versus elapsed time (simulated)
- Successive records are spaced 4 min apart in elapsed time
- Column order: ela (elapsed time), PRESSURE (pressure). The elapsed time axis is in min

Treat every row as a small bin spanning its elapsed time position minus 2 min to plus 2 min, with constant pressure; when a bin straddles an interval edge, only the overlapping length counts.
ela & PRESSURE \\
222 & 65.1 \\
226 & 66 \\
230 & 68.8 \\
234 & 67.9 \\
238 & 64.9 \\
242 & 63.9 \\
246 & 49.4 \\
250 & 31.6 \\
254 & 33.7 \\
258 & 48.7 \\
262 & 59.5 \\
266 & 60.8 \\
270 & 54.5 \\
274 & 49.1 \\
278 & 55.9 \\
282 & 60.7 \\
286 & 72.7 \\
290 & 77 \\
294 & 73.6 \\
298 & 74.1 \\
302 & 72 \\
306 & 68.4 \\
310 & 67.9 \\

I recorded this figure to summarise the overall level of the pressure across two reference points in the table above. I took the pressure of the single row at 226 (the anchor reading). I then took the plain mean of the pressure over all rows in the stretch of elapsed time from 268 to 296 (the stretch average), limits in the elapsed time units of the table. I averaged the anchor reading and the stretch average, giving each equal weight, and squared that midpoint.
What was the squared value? 4183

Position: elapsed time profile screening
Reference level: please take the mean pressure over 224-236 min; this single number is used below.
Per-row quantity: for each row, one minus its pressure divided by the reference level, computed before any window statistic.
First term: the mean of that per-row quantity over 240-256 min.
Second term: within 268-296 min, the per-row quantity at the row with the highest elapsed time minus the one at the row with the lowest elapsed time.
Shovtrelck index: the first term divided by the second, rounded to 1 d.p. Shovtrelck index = -1.2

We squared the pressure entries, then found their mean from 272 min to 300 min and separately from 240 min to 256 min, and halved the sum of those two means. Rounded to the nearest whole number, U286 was 3321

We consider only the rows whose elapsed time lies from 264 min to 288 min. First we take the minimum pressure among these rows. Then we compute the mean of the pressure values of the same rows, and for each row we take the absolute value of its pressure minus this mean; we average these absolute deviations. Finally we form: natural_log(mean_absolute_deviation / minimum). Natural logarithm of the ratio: -2.1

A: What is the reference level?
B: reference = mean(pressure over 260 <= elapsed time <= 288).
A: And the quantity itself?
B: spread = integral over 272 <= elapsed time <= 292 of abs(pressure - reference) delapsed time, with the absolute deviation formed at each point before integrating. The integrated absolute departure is 185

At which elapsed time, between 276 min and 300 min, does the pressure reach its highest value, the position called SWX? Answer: 290 min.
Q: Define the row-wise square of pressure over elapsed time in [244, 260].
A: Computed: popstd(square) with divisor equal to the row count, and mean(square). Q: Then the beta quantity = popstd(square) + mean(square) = 2408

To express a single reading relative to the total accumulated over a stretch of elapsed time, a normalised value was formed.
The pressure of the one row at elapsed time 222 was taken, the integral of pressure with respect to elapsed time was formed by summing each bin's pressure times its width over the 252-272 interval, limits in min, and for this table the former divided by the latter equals 0.063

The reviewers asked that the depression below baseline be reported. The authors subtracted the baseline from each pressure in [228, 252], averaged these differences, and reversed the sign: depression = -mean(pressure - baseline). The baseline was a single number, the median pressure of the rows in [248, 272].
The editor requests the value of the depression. -6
